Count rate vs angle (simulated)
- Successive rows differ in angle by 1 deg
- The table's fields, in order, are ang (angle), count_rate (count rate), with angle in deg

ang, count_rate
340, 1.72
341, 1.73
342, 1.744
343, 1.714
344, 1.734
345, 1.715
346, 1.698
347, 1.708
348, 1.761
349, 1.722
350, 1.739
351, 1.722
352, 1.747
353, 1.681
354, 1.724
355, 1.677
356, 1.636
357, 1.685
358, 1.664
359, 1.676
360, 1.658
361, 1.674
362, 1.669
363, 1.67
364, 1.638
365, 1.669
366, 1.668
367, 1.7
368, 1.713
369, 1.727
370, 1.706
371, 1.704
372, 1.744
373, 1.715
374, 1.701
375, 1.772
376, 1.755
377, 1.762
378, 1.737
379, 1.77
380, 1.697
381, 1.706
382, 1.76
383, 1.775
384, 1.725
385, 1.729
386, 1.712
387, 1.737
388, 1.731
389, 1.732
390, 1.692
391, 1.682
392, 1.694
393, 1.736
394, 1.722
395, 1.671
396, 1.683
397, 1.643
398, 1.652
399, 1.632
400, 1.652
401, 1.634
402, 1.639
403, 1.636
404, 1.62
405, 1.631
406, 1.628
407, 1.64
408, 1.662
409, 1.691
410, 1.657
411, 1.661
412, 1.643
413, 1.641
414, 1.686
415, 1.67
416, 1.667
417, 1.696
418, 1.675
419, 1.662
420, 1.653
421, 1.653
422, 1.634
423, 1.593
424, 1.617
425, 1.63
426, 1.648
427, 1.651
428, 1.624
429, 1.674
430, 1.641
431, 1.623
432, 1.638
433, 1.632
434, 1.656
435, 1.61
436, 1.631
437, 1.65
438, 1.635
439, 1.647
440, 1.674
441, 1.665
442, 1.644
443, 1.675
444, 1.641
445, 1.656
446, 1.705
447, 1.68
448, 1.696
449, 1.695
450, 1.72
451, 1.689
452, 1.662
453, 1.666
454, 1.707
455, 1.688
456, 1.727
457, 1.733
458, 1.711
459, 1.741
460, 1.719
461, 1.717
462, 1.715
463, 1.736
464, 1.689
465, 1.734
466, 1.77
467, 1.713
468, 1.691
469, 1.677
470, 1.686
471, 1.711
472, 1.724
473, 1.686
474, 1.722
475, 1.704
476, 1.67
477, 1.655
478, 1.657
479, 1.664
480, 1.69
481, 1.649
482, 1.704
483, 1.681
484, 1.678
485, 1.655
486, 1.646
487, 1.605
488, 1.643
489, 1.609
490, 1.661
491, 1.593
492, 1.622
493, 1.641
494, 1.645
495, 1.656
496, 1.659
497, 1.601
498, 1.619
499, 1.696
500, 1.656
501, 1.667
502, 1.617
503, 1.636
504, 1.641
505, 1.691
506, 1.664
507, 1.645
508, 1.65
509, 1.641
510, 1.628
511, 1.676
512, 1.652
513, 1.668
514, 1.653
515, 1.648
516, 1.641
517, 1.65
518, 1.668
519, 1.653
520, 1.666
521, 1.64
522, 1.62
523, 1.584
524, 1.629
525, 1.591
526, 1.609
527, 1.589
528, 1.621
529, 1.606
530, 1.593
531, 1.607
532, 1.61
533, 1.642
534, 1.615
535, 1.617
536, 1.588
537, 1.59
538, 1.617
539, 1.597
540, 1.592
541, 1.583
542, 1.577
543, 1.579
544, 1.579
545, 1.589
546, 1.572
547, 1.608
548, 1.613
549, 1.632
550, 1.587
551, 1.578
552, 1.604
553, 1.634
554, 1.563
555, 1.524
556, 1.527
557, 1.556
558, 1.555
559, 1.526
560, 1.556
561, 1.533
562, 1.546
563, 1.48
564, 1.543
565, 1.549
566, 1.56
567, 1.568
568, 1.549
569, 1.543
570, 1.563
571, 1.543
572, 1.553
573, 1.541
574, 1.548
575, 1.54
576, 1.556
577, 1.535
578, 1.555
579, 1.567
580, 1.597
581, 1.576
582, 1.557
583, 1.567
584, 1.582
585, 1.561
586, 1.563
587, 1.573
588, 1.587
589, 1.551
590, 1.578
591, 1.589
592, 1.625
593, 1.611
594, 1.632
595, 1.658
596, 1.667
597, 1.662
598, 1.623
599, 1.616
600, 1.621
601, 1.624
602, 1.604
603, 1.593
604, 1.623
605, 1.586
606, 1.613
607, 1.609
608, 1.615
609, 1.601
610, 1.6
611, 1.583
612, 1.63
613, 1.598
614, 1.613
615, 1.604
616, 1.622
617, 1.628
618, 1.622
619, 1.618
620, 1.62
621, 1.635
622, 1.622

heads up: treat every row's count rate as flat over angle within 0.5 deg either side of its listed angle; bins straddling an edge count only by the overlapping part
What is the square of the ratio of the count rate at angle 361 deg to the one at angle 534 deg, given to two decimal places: 1.07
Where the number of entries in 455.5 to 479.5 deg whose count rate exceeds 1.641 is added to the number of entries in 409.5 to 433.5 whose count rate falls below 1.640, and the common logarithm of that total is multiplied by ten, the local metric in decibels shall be 15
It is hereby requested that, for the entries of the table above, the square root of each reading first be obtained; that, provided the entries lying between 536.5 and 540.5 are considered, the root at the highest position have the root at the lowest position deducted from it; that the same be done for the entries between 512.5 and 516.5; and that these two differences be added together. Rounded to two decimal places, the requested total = -0.01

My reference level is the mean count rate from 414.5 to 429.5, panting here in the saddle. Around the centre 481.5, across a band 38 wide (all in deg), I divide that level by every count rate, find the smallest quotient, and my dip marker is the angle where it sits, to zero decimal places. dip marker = 466 deg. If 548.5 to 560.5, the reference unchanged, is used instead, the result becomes 553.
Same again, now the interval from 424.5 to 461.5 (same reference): 459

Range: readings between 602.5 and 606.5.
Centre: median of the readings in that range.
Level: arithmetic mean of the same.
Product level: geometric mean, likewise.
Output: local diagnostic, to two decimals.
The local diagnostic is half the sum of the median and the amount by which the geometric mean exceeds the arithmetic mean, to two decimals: 0.80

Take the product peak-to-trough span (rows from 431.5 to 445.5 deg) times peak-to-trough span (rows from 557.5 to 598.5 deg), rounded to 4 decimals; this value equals 0.0122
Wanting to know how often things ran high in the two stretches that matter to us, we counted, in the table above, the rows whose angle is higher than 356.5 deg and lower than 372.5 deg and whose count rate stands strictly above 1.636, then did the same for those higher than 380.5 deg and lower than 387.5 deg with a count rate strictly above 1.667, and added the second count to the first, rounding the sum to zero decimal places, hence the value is 23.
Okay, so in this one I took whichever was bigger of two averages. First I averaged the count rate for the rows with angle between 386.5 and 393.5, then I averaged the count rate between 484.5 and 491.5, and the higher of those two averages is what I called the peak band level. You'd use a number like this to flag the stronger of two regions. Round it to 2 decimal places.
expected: 1.71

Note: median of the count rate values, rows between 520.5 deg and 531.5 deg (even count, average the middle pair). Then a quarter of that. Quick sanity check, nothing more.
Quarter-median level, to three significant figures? 0.402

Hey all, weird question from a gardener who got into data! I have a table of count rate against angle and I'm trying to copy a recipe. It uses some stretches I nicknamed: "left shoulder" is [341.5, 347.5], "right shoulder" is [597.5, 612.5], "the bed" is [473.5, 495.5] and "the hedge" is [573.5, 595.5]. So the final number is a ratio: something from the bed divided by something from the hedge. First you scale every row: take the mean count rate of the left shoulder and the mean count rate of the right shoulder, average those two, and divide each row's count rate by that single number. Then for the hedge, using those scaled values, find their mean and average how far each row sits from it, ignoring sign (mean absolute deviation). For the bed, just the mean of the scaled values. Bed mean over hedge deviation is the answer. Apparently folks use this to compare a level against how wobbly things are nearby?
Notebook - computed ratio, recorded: 70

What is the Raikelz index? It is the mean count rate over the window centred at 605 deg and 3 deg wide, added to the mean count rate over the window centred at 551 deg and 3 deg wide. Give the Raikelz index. 3.20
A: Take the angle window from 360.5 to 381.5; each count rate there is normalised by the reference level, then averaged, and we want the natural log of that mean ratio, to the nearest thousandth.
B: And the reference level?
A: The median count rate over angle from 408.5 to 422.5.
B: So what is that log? 0.028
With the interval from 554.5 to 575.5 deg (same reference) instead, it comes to -0.074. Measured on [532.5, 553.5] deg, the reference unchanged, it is -0.038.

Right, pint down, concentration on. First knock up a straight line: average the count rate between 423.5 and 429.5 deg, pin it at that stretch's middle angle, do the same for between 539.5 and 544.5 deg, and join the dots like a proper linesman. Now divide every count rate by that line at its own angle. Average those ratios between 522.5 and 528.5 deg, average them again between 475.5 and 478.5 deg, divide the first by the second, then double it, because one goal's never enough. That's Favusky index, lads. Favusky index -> 1.96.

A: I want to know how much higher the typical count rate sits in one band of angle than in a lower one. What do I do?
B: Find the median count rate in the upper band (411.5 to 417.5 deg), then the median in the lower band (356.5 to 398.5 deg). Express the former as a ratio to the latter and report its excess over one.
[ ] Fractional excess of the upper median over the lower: -0.02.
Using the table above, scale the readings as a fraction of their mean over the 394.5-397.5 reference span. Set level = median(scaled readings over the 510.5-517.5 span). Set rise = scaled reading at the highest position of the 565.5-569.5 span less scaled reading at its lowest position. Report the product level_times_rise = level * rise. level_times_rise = -0.010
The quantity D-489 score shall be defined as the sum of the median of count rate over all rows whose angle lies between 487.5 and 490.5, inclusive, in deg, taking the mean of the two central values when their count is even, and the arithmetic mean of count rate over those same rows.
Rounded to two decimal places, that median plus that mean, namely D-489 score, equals 3.28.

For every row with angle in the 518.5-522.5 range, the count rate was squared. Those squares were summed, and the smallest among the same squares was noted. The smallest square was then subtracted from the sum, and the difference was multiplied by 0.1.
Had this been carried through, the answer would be 0.82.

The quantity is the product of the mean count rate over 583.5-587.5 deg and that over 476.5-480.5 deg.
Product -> 2.62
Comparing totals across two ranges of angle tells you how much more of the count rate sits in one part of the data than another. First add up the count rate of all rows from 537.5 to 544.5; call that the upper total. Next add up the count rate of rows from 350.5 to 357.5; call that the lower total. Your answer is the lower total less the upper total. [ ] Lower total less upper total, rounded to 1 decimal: 0.7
